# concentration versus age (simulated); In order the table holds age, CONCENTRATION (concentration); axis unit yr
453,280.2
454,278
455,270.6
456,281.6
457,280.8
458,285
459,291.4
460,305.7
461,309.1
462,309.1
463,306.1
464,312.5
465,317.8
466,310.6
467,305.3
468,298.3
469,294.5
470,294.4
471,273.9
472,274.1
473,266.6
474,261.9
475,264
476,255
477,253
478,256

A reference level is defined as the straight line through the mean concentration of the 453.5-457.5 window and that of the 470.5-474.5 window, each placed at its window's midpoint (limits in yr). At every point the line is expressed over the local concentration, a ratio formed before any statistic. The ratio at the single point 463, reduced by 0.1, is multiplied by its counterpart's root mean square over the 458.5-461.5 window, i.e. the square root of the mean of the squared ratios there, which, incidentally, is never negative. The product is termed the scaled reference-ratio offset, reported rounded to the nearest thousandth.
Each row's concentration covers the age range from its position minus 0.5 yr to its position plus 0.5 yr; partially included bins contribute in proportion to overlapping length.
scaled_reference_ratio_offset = 0.726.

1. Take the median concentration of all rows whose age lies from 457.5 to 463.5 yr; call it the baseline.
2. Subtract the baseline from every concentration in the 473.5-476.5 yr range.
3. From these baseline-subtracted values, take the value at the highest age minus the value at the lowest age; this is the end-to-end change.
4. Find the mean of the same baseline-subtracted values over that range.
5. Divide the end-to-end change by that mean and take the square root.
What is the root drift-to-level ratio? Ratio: 0.39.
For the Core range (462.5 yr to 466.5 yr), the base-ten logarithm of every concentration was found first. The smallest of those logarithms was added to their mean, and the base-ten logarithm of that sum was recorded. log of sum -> 0.697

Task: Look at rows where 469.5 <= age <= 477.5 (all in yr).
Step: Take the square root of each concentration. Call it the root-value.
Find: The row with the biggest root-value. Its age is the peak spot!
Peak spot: 470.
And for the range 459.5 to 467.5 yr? 465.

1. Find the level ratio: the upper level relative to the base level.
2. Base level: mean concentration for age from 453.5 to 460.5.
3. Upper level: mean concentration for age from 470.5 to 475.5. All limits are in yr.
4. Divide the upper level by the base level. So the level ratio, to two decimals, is 0.94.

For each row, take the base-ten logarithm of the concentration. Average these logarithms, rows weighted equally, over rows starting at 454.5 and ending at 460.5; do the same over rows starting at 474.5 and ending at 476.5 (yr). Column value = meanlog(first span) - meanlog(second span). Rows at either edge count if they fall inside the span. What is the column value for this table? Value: 0.04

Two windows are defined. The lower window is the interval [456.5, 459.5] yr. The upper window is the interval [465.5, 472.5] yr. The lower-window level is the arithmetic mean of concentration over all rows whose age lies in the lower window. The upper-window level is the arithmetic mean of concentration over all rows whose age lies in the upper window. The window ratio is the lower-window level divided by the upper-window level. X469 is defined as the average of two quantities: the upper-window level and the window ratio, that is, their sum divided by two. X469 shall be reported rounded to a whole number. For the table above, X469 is 147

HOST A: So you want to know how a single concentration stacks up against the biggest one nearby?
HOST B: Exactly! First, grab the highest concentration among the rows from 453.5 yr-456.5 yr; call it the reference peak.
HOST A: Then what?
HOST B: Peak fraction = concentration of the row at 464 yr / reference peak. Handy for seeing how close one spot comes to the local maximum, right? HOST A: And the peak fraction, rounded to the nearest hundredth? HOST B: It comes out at 1.11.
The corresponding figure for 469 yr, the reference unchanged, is 1.05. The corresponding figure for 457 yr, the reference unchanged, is 1.00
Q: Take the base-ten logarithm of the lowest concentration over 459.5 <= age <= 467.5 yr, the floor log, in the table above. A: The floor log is 2.48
